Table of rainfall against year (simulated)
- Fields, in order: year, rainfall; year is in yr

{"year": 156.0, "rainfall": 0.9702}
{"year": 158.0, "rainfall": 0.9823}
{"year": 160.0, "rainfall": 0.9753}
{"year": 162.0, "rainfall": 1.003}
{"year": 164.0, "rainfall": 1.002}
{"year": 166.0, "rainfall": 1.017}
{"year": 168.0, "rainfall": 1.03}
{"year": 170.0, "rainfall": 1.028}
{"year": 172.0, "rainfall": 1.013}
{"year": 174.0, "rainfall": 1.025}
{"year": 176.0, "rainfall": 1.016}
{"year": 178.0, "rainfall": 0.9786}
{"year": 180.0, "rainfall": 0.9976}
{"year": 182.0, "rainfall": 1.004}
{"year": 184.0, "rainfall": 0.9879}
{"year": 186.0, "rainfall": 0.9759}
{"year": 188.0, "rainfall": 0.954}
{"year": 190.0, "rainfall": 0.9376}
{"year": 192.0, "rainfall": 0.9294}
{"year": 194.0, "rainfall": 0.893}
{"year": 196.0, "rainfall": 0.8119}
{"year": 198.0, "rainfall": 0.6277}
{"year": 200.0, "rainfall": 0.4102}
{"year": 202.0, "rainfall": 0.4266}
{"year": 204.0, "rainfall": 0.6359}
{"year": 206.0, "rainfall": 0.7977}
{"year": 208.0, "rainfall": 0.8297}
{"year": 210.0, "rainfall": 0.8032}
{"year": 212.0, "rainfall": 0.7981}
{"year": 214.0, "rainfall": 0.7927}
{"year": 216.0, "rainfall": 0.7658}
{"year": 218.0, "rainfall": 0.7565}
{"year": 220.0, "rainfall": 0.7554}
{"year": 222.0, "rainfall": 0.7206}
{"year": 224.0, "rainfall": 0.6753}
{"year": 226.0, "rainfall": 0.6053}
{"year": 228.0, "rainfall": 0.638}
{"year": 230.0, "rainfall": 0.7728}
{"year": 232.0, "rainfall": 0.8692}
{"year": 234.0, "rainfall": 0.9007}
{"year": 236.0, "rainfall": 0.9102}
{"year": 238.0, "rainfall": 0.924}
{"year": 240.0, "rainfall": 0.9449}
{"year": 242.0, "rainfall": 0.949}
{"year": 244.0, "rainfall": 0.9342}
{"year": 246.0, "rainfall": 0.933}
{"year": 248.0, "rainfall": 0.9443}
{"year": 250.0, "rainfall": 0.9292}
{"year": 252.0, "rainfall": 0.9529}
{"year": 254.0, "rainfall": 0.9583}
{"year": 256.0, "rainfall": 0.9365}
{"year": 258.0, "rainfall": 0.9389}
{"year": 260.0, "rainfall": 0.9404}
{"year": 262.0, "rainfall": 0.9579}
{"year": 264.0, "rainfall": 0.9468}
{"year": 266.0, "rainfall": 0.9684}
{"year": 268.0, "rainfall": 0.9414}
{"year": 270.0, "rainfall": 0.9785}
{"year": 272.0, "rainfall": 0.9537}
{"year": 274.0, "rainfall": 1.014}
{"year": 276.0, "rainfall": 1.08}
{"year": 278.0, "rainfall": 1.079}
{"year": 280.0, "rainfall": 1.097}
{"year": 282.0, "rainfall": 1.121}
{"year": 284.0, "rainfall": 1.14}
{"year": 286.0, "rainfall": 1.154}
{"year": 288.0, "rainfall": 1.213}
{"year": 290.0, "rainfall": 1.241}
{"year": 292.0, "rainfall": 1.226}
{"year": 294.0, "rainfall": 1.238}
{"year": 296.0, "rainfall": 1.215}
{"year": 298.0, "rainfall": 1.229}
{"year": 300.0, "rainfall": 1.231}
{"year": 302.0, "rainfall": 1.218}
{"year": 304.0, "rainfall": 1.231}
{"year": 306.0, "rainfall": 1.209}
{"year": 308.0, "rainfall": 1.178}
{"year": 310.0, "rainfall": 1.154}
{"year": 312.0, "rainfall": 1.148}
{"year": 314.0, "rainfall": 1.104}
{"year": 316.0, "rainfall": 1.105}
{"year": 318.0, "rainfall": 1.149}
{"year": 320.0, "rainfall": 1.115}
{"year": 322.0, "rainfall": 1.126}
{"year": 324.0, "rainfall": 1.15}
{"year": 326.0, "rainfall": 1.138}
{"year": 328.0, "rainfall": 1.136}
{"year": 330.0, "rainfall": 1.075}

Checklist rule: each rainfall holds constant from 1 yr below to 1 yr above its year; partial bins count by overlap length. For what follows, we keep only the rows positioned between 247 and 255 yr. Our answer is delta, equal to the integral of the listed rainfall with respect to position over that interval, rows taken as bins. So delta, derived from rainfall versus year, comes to 8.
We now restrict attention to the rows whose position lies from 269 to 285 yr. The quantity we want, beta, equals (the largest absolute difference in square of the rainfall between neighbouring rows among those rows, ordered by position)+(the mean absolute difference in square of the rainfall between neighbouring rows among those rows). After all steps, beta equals 0.20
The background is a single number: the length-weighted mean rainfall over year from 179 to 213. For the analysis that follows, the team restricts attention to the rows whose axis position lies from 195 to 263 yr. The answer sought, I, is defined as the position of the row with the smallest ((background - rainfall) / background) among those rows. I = 254.0 yr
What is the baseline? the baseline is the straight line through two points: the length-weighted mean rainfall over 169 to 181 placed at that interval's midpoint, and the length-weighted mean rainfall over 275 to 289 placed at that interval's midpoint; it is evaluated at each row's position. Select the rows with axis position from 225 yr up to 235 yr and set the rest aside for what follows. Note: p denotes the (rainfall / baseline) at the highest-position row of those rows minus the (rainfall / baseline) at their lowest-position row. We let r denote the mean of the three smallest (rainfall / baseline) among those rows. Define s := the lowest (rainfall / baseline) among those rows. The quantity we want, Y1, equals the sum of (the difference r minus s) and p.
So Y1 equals 0.33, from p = 0.27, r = 0.6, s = 0.6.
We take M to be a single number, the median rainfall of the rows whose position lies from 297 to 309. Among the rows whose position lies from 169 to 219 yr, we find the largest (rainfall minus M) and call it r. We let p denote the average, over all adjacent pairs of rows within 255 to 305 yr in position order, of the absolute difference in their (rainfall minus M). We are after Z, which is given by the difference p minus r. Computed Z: 0.22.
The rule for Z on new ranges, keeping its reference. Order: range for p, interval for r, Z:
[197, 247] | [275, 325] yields 0.03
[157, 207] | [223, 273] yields 0.29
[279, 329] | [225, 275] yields 0.23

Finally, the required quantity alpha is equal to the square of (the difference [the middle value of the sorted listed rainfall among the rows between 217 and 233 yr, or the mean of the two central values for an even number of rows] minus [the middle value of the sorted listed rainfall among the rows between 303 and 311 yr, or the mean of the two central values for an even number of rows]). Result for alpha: 0.21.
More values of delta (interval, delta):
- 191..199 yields 7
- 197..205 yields 4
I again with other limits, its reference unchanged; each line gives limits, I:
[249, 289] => 288.0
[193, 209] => 194.0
